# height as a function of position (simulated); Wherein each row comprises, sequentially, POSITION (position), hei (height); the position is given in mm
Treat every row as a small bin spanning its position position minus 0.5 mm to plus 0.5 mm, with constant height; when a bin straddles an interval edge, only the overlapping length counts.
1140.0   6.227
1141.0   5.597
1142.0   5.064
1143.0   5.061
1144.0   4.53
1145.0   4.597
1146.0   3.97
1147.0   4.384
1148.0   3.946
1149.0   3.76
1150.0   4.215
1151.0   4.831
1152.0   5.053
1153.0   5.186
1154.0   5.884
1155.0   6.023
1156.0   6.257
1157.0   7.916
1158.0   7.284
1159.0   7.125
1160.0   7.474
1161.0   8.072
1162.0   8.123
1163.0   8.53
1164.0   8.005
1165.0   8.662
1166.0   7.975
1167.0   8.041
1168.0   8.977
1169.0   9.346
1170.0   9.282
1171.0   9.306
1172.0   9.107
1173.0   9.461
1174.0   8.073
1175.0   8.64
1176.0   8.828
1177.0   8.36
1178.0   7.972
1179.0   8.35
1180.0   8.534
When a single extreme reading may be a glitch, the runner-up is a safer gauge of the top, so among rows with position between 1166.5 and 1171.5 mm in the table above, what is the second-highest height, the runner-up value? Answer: 9.306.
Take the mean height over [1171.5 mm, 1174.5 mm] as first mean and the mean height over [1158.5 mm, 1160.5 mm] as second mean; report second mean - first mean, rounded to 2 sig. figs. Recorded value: -1.6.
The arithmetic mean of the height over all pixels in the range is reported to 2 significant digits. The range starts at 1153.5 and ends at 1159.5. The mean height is 6.7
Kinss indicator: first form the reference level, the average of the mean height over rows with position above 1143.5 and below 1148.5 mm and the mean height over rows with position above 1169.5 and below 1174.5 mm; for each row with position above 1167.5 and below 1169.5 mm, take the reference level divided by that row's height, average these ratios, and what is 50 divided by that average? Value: 69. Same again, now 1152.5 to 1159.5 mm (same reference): 48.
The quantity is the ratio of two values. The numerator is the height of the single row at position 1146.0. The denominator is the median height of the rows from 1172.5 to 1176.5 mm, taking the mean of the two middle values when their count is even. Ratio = 0.45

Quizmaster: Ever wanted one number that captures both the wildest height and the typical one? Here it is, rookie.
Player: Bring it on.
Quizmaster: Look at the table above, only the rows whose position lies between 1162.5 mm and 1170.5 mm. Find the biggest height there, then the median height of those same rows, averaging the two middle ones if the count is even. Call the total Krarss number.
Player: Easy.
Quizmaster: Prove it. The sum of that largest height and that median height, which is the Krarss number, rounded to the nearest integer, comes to 18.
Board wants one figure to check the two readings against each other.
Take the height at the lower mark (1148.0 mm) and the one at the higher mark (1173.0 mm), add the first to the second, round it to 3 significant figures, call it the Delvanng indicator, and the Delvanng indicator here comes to 13.4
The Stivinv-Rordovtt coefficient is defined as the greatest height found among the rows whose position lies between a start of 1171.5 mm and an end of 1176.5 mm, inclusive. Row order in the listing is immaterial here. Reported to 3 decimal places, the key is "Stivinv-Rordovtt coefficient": 9.461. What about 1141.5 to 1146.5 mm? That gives 5.064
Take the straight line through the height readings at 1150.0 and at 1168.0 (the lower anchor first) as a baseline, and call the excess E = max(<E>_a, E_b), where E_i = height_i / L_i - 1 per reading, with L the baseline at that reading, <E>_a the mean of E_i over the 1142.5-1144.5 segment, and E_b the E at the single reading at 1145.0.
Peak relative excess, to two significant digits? 0.93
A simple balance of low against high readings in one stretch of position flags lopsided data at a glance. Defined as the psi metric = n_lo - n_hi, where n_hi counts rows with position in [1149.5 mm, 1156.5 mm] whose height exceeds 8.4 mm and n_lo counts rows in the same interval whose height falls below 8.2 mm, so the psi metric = 7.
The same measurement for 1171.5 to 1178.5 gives -2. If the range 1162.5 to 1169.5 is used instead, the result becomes -1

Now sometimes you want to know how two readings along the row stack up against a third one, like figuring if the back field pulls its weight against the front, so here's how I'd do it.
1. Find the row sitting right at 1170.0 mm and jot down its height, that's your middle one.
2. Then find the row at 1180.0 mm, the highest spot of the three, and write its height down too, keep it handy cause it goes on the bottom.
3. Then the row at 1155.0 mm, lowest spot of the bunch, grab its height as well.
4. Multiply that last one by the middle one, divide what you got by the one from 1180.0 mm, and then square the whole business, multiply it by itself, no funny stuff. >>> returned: 43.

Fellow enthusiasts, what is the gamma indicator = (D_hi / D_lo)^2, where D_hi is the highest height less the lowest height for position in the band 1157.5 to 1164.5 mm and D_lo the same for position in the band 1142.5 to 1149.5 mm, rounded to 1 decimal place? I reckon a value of 1.2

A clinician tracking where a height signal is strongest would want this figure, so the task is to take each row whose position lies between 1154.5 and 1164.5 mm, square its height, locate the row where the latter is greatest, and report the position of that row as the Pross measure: 1163.0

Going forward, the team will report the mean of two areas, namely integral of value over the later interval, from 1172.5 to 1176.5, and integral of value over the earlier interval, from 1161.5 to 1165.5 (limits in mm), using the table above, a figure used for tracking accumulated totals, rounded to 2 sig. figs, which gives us 34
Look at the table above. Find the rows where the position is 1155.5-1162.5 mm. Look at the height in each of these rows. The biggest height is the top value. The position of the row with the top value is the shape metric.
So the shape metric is 1162.0 mm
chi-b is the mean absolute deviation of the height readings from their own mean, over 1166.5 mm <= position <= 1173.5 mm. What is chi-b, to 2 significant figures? 0.32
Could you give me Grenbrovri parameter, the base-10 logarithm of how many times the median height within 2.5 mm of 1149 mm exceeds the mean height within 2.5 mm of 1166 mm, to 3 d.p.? -0.296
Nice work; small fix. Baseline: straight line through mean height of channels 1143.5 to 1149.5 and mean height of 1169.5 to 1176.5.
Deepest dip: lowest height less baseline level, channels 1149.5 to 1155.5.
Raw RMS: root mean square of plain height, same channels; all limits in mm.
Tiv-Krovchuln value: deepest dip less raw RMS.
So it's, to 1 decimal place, -5.8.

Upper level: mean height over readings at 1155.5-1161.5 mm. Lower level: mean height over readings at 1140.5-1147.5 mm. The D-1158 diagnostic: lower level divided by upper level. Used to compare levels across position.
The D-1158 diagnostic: 0.64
